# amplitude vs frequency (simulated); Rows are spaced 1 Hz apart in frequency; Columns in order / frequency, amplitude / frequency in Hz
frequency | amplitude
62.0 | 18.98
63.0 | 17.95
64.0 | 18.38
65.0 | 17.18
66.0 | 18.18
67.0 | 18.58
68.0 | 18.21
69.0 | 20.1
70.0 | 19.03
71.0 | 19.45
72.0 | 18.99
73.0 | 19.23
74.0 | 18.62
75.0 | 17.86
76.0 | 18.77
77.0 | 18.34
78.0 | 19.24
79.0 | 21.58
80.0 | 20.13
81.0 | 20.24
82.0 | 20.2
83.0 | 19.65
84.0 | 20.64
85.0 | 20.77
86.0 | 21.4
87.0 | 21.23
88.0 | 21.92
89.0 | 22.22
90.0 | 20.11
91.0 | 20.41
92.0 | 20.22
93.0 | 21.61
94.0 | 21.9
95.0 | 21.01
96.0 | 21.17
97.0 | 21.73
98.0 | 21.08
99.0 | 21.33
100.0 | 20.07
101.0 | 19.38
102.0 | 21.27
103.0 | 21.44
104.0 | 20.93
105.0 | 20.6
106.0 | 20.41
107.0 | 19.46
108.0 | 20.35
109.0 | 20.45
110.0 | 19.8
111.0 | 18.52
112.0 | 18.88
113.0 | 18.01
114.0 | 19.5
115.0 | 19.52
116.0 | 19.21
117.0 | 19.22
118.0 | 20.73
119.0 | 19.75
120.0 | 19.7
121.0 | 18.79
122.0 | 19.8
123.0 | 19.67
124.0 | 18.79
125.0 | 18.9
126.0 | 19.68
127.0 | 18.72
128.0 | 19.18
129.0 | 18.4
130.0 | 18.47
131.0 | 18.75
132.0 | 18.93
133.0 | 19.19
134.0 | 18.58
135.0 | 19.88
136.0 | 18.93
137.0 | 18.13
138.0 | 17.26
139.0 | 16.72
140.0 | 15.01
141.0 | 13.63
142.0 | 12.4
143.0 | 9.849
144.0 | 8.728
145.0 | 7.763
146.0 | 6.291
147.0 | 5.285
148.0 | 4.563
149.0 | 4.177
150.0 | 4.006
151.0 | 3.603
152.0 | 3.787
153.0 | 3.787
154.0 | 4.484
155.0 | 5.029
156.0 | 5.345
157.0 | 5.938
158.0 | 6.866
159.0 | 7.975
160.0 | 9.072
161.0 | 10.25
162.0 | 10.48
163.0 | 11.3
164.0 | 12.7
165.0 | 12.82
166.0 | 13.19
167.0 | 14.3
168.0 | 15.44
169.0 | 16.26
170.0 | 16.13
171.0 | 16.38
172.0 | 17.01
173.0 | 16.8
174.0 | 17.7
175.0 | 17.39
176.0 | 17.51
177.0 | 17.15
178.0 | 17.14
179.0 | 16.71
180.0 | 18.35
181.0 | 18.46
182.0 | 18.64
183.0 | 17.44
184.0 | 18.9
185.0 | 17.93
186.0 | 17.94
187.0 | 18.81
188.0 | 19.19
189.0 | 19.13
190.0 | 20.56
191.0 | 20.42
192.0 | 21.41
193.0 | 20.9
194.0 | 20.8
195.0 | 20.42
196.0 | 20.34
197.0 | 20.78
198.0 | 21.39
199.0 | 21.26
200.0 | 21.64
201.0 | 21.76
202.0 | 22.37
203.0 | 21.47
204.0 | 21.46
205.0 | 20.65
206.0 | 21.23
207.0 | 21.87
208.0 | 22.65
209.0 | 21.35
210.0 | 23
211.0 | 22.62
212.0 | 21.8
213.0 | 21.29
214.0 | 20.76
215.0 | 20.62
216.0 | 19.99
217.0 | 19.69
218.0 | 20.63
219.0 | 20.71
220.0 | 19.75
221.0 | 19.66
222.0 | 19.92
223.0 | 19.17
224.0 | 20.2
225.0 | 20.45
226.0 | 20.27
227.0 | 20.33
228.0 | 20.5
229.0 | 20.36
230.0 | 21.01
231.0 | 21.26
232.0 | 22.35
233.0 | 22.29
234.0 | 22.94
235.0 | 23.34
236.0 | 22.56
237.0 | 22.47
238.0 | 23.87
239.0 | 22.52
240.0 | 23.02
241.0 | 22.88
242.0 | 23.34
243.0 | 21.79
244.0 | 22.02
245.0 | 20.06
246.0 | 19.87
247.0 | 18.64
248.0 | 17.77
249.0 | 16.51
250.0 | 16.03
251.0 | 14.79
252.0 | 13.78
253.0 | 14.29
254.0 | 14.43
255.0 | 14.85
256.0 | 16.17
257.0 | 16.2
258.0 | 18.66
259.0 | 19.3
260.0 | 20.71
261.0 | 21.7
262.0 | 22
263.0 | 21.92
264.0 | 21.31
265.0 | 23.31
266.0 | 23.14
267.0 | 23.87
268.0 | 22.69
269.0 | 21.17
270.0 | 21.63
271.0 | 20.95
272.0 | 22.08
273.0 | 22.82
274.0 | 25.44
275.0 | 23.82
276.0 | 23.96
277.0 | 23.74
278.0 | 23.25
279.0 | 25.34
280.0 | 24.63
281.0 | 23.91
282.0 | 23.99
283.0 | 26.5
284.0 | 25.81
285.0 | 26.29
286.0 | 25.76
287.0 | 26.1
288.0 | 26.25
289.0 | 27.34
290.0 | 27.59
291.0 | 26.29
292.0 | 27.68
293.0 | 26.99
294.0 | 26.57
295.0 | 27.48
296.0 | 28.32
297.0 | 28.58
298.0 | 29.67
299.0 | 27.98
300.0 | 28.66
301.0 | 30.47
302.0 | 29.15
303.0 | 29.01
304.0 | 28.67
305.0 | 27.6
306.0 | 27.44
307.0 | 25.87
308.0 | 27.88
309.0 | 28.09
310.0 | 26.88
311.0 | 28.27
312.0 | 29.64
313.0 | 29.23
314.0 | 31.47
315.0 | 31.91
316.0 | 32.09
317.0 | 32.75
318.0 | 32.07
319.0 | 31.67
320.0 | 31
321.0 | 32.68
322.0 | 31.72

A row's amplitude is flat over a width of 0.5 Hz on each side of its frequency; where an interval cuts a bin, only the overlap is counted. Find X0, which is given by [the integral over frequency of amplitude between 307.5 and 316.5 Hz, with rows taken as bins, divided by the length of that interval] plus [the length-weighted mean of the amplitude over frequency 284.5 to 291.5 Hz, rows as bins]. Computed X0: 56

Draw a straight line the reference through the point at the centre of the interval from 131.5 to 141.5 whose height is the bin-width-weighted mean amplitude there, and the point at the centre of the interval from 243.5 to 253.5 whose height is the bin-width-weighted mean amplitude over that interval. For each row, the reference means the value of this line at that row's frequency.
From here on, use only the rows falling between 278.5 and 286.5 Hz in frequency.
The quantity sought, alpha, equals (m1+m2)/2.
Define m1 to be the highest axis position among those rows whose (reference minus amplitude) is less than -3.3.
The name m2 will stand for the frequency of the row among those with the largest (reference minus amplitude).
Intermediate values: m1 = 286.0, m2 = 281.0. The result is 283.5 Hz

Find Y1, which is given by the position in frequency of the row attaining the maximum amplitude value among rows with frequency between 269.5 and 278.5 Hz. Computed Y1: 274.0 Hz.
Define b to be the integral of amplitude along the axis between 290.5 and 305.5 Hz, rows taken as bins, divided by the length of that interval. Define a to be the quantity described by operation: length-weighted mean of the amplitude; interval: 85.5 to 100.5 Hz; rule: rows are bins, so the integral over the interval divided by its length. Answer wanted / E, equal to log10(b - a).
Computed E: 0.8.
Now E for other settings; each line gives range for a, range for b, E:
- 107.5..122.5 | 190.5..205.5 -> 0.2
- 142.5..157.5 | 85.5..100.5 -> 1.2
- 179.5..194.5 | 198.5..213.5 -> 0.4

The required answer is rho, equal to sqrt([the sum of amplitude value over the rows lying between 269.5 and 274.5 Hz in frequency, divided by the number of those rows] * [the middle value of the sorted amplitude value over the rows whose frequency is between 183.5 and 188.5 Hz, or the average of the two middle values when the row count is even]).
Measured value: 21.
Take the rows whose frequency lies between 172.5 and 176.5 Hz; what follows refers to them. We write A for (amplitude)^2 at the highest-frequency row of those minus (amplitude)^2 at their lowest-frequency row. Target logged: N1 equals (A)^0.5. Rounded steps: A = 24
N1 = 4.9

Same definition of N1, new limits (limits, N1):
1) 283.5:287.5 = 3.9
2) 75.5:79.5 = 10.6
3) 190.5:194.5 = 4.0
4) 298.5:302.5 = 8.2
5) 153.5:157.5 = 3.9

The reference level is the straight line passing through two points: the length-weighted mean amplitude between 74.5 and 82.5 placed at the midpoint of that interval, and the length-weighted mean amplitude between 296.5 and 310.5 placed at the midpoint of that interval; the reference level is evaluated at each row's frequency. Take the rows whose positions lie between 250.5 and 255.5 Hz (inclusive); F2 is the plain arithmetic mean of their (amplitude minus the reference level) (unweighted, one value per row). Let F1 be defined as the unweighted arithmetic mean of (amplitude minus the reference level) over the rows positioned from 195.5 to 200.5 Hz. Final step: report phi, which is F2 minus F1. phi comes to -8.8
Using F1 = -3.1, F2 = -11.9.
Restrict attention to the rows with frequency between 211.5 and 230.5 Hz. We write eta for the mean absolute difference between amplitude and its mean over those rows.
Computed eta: 0.5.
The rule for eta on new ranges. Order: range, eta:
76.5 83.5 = 0.7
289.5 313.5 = 0.9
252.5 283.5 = 2.5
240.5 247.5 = 1.5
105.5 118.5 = 0.6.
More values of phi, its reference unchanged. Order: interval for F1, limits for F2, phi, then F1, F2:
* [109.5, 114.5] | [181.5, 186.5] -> -3.6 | -1.9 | -5.5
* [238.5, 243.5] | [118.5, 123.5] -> 1.5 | -3.1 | -1.7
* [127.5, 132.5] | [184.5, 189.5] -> -2.4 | -2.8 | -5.2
